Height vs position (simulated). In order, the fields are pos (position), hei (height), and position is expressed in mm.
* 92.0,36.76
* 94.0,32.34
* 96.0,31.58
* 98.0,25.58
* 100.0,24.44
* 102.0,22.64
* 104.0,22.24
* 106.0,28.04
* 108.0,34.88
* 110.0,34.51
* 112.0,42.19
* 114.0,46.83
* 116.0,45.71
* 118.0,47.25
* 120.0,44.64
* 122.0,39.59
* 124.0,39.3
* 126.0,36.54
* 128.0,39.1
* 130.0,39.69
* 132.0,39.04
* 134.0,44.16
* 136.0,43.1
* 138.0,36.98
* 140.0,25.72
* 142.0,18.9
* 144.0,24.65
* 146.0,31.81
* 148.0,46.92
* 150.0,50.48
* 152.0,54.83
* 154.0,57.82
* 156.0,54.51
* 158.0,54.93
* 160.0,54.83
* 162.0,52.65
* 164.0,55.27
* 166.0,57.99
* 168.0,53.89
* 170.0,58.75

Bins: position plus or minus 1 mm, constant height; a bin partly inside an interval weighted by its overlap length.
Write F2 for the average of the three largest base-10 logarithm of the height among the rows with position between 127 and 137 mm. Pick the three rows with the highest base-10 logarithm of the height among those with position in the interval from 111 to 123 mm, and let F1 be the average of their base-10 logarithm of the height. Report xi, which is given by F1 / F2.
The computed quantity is 1.03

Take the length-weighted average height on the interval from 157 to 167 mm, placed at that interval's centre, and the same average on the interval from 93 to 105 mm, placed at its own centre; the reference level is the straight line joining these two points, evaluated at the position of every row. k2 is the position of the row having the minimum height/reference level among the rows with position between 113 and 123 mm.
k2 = 122.0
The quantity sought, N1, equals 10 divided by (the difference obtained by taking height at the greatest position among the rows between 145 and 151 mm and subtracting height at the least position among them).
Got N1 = 0.5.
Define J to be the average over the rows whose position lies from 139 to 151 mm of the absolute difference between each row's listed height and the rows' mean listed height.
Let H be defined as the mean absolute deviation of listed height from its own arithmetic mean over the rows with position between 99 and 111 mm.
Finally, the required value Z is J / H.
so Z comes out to 2.2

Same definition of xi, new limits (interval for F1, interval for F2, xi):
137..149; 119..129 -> 0.98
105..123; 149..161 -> 0.95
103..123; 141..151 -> 1.03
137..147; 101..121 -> 0.90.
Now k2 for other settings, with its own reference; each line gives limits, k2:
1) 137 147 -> 142.0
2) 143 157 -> 144.0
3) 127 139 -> 138.0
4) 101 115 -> 104.0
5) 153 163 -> 162.0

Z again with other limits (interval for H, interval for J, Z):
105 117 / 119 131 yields 0.3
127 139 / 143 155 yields 4.9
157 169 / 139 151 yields 9.2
